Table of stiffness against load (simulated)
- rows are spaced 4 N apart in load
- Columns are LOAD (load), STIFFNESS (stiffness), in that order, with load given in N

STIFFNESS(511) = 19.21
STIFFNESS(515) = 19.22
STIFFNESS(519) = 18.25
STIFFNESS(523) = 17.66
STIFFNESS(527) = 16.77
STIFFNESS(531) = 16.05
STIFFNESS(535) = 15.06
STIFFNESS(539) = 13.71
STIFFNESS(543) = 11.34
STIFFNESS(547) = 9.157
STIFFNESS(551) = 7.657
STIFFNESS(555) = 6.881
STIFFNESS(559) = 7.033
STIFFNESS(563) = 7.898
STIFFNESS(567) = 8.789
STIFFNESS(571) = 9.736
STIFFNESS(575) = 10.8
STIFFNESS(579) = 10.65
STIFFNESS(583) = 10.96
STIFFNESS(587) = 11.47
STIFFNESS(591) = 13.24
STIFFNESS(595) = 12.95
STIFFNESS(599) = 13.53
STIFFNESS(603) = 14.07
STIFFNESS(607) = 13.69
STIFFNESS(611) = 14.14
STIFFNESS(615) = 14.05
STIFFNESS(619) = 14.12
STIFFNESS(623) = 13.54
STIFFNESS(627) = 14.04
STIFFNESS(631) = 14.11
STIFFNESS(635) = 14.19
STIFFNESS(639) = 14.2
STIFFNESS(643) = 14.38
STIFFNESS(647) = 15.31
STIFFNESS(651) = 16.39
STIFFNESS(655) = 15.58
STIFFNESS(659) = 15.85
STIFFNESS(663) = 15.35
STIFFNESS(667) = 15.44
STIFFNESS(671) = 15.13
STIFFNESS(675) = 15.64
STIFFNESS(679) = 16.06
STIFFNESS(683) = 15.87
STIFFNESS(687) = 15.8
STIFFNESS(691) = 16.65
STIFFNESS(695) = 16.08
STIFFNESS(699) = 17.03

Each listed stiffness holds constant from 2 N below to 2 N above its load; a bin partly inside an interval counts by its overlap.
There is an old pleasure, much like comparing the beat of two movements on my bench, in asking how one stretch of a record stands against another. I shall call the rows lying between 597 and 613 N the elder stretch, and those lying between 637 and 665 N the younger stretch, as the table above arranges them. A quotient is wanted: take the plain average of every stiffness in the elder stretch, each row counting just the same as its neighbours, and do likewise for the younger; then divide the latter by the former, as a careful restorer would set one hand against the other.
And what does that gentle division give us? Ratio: 1.10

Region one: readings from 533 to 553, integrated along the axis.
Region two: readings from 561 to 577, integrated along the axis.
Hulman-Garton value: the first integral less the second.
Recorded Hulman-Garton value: 79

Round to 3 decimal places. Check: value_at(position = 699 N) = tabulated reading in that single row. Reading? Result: 17.030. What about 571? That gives 9.736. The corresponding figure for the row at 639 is 14.200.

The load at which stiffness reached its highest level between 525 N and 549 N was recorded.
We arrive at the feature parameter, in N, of 527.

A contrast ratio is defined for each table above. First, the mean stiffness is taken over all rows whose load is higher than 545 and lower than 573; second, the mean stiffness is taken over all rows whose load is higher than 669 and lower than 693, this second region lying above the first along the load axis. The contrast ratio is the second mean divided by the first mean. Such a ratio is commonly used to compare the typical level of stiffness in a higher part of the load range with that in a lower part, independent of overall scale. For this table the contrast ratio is 1.94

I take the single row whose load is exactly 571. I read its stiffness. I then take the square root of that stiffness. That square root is 3.1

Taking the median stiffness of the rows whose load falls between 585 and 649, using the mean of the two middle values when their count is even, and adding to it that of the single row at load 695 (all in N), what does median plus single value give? 30.1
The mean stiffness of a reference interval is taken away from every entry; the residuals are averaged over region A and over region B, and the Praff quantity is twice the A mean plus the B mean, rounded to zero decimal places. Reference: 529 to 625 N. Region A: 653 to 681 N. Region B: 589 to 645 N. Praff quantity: 10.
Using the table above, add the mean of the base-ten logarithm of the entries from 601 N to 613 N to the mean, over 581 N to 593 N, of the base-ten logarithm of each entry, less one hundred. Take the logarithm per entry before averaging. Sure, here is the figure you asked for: -97.78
